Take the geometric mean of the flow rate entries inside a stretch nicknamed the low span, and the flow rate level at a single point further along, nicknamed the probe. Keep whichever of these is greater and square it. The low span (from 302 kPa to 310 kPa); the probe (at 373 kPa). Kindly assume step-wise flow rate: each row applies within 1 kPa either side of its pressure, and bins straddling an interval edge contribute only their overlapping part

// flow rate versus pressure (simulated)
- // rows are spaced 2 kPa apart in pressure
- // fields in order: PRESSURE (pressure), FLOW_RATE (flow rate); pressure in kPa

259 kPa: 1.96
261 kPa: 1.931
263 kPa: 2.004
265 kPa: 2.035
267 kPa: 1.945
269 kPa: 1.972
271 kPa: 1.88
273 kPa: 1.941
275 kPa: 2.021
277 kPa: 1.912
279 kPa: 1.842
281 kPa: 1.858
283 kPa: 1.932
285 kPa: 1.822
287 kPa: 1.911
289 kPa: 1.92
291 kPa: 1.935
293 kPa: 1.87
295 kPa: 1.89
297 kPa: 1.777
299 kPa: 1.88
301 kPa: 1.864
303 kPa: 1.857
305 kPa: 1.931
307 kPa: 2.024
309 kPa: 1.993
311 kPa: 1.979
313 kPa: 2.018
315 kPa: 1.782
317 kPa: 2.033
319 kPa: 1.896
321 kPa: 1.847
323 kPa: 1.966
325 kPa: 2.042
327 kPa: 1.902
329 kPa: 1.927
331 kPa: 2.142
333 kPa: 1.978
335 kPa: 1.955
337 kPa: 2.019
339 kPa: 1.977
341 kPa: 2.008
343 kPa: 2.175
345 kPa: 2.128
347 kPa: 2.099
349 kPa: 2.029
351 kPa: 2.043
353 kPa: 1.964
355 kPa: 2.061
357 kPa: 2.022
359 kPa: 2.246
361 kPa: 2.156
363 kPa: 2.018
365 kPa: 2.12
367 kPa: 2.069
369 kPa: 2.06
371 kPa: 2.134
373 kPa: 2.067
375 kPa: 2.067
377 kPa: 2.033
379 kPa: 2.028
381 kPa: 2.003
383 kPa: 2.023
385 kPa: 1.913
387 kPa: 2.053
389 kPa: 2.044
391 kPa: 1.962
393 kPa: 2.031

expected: 4.27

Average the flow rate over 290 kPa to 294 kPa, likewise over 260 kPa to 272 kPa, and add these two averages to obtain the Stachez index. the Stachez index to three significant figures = 3.86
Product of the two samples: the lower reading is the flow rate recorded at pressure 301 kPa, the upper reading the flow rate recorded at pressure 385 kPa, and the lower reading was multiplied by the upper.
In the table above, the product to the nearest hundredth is 3.57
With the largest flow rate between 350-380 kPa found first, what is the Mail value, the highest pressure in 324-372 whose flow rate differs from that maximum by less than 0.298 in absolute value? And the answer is 371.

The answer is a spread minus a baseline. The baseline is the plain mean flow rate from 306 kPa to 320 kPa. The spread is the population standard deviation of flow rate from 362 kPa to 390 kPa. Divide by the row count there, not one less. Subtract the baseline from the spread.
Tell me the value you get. -1.91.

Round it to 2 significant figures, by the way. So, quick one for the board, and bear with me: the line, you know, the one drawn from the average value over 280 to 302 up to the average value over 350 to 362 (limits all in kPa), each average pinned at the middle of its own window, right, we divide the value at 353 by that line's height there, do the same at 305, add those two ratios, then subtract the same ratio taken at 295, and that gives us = 0.95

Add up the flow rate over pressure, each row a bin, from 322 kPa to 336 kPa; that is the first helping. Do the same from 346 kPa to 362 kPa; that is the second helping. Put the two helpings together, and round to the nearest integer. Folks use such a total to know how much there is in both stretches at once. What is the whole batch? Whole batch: 61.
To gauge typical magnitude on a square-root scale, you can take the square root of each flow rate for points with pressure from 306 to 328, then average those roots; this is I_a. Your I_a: 1.40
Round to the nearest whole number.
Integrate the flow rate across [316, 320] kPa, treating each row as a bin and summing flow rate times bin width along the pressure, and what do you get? 8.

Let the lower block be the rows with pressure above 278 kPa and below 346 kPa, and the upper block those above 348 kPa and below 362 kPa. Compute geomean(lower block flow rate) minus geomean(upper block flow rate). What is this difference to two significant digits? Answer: -0.13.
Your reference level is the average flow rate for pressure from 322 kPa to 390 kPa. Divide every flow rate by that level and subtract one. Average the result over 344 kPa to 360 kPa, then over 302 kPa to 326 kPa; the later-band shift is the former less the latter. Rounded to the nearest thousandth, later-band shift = 0.062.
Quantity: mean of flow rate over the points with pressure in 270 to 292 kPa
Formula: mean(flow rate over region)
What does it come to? 1.91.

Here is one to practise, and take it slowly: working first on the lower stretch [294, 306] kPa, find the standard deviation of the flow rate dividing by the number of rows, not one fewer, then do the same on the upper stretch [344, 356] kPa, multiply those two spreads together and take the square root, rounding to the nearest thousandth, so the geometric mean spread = 0.049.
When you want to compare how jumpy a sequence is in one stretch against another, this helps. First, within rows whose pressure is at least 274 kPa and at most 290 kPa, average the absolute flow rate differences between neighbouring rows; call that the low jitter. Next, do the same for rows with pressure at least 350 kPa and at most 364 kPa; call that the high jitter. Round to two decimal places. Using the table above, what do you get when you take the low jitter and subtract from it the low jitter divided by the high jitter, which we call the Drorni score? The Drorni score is -0.54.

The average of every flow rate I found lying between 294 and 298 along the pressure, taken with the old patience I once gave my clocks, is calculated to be 1.83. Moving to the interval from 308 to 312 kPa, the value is 1.99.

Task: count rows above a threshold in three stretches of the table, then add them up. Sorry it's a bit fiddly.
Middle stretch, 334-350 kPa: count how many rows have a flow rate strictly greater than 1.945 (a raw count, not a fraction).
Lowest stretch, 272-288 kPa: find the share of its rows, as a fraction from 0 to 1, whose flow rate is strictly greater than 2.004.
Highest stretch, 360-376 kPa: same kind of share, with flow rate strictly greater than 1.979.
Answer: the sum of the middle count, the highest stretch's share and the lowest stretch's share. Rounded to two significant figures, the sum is 9.1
